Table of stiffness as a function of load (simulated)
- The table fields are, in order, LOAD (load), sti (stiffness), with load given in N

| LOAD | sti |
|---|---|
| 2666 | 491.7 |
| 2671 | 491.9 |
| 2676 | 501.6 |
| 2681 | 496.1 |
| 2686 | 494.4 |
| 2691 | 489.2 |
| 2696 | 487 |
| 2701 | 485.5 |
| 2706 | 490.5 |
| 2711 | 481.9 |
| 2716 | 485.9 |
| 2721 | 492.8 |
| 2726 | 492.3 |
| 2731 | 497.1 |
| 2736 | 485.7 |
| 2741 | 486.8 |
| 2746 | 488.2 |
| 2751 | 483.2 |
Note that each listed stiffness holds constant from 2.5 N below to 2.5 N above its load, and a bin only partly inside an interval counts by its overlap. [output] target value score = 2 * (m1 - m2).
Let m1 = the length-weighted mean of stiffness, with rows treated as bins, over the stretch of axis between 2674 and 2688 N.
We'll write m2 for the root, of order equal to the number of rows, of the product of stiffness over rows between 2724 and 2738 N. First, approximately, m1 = 497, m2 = 492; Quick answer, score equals 11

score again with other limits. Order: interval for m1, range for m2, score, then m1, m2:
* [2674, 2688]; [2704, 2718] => 22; 497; 486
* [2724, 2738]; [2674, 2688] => -11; 492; 497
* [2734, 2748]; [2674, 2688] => -21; 487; 497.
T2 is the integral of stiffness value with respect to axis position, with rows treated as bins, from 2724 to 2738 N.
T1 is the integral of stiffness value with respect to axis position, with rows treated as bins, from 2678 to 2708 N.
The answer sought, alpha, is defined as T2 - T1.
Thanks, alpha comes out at -7833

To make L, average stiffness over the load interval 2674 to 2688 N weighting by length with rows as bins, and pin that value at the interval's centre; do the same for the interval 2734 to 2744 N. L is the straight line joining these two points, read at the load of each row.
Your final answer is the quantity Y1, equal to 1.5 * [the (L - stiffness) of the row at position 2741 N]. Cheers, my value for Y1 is -1.2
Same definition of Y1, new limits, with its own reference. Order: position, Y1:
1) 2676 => -5.0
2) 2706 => 3.2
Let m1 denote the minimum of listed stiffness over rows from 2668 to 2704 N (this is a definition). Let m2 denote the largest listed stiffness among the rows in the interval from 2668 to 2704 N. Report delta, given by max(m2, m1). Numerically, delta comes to 502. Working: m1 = 485.5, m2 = 501.6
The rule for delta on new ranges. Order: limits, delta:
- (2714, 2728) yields 493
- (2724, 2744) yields 497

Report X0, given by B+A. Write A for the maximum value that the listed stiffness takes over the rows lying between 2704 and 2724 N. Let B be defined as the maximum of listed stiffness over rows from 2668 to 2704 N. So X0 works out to 994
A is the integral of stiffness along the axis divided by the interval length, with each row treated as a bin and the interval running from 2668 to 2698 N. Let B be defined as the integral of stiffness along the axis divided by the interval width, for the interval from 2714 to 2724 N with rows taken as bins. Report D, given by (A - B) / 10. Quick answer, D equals 0.38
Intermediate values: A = 493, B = 489.7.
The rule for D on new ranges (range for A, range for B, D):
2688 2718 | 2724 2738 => -0.51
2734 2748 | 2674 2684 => -1.16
